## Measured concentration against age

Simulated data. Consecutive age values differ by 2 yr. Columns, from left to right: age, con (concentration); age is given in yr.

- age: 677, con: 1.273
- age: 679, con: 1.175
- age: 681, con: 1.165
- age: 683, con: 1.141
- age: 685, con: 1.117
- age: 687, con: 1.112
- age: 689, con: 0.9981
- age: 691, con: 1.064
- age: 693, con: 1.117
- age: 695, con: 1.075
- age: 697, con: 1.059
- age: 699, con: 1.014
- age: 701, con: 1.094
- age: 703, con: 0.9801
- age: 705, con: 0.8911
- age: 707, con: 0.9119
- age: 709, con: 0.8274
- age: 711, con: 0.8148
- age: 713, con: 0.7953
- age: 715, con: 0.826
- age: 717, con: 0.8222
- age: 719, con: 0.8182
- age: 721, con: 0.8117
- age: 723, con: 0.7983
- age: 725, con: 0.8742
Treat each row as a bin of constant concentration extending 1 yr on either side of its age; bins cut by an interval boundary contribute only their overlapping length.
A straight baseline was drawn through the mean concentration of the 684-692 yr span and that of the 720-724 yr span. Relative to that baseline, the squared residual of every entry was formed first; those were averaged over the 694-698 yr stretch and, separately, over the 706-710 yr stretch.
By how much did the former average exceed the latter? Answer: 0.000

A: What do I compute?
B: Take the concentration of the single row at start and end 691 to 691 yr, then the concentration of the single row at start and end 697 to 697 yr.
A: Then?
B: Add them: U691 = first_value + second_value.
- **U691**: 2.1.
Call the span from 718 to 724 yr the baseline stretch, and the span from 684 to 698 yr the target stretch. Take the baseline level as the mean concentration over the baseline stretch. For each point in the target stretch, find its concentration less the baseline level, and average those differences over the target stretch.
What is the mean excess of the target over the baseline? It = 0.27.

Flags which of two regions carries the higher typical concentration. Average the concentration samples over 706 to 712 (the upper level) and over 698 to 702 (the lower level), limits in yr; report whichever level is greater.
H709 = 1.05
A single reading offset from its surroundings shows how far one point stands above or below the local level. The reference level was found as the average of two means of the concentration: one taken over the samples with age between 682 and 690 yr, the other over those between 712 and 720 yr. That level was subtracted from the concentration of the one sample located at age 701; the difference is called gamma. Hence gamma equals 0.14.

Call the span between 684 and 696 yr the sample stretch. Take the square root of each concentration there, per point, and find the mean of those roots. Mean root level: 1.04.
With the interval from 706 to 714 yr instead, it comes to 0.91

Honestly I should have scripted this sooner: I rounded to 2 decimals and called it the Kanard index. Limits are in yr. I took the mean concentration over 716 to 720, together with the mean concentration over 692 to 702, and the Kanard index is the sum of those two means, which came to 1.89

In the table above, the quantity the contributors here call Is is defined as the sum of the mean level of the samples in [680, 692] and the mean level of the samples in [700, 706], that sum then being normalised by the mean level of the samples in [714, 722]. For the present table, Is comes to 2.55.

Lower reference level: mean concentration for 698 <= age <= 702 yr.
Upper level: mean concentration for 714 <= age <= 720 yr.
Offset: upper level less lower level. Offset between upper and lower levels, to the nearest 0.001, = -0.232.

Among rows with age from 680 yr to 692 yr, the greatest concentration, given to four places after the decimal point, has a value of 1.1650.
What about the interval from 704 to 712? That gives 0.9119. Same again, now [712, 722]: 0.8260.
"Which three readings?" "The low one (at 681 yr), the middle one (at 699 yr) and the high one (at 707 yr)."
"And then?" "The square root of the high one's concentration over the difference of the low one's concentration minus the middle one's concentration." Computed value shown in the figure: 2.5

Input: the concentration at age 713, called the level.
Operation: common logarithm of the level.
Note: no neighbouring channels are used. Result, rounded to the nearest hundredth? -0.10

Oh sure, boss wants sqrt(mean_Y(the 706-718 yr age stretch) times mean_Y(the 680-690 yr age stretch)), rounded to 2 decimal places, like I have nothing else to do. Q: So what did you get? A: 0.96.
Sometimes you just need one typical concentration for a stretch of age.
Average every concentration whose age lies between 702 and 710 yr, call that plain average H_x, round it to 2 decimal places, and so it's 0.90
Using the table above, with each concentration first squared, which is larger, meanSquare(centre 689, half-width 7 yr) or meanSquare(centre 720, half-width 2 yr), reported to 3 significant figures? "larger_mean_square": 1.19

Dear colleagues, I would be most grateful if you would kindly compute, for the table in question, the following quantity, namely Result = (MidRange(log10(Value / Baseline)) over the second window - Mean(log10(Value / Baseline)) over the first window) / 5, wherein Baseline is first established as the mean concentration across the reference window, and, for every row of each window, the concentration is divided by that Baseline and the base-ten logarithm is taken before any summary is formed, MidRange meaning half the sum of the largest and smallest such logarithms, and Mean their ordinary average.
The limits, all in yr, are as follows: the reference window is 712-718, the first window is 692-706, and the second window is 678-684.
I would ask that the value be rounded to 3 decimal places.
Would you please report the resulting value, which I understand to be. 0.010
